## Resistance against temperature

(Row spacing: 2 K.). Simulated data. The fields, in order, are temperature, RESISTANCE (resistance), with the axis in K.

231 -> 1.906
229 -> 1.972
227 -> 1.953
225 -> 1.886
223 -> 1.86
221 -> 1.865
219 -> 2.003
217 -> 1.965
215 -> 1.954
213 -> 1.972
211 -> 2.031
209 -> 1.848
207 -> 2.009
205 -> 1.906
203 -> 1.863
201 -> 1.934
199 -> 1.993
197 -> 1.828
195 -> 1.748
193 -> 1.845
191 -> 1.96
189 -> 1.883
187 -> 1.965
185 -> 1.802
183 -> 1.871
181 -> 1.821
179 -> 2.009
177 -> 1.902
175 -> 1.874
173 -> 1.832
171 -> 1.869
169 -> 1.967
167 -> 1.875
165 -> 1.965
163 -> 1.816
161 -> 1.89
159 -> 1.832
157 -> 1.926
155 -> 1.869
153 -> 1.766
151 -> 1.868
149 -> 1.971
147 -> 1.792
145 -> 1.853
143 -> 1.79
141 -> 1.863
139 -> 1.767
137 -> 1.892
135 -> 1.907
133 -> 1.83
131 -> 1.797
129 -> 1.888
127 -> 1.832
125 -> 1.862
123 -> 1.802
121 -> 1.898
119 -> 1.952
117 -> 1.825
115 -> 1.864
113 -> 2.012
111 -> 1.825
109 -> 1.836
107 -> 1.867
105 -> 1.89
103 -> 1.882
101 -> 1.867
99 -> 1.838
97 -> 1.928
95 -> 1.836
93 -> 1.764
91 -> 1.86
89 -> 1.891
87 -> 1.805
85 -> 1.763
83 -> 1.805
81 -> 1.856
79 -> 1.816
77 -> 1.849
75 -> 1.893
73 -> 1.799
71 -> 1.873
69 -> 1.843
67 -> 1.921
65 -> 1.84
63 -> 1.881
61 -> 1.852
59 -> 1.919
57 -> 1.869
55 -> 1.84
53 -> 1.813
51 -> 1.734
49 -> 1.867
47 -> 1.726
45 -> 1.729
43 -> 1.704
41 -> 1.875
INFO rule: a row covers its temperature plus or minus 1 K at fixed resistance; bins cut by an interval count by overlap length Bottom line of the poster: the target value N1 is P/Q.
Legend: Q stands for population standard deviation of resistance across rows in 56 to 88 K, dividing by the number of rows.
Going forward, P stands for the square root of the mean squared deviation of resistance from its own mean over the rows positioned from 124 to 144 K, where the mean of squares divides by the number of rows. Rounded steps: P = 0.045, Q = 0.043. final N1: 1.06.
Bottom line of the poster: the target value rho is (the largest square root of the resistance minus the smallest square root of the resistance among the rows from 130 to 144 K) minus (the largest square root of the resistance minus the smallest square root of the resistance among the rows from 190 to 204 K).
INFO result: -0.04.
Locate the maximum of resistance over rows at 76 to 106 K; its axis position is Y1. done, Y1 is 97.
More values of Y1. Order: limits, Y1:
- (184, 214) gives 211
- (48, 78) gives 67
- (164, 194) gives 179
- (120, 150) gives 149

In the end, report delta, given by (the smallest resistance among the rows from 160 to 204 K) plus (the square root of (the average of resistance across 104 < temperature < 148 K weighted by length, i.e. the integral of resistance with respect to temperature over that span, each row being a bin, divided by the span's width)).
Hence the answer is 3.11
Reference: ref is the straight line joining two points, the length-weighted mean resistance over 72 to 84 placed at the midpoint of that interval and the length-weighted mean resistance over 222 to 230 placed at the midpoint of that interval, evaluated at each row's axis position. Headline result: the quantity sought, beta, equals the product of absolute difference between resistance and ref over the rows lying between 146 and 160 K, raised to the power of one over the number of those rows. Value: 0.040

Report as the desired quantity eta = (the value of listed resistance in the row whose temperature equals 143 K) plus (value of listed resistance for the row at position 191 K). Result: 3.75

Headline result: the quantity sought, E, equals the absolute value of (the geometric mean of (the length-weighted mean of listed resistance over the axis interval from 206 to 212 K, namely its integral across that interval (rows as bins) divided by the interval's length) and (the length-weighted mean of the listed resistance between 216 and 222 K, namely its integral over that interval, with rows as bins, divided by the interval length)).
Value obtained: 1.95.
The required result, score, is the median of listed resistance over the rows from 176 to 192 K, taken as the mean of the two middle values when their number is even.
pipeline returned 1.89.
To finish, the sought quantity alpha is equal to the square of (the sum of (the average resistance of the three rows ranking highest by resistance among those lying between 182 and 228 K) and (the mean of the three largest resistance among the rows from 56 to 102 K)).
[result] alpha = 15.5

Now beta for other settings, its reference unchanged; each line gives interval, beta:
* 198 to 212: 0.029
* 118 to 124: 0.059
